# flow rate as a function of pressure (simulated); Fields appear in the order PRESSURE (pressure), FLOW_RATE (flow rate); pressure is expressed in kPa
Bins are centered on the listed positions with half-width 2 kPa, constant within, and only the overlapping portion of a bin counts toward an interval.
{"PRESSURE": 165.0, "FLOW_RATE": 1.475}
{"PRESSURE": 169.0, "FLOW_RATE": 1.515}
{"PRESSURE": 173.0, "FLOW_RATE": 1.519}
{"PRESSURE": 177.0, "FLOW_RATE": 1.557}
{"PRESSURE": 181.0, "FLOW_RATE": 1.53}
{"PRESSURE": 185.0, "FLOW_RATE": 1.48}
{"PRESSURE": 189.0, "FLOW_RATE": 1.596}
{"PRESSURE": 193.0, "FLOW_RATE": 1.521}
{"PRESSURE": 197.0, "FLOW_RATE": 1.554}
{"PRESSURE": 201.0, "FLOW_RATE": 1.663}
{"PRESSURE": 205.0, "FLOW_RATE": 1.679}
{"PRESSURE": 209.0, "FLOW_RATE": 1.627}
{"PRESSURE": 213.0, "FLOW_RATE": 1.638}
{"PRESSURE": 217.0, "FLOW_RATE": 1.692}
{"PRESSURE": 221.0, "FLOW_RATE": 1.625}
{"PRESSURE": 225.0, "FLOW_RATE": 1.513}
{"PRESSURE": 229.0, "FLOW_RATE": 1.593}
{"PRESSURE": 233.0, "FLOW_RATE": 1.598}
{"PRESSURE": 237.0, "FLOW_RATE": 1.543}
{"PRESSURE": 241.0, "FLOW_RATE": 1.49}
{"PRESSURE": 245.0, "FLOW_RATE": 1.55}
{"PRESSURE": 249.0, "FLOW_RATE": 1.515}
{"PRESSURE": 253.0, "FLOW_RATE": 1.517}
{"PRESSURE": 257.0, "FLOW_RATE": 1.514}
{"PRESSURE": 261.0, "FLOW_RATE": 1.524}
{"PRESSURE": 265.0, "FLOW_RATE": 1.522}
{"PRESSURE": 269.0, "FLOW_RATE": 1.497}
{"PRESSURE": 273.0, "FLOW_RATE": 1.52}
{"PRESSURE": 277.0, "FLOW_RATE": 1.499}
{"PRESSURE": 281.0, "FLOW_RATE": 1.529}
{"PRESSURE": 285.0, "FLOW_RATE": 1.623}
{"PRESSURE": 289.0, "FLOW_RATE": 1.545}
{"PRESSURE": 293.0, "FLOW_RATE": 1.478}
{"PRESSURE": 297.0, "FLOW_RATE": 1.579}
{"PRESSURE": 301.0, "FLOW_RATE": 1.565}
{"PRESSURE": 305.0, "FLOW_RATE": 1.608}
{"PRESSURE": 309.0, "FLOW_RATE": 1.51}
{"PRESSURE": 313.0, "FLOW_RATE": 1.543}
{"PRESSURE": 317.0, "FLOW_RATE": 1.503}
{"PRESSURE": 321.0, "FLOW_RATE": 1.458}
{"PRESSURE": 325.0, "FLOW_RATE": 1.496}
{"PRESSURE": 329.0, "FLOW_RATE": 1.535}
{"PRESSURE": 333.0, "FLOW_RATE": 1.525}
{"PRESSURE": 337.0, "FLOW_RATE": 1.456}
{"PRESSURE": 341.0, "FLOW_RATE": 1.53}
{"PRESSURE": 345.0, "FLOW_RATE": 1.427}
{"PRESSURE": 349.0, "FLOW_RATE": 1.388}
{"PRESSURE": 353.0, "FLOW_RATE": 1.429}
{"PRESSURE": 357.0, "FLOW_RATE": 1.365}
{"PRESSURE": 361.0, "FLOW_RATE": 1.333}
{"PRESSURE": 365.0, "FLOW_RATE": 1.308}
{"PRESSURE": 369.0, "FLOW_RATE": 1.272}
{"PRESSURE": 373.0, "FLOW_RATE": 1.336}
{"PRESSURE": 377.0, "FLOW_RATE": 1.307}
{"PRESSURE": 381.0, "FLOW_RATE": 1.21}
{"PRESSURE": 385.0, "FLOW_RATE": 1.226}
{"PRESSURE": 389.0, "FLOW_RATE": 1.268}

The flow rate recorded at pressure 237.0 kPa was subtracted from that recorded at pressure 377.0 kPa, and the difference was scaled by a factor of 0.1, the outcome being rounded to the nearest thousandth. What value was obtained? -0.024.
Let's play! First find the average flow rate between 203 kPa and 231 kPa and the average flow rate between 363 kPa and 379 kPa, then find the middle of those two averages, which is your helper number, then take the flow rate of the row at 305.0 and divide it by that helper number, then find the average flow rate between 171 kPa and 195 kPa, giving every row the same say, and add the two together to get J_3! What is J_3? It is 2.63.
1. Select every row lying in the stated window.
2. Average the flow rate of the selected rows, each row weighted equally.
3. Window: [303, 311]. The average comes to 1.559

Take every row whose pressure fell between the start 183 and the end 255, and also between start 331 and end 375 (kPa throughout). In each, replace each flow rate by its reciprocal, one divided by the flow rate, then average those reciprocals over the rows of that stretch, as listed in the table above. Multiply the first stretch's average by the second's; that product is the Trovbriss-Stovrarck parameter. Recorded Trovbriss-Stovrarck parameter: 0.46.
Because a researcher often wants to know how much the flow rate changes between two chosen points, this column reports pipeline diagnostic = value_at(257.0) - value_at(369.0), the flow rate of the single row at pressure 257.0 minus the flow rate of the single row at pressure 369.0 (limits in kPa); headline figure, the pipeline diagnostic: 0.24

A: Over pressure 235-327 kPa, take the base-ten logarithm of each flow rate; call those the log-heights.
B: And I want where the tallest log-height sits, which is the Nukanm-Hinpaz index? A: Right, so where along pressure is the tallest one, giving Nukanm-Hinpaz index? 285.0 kPa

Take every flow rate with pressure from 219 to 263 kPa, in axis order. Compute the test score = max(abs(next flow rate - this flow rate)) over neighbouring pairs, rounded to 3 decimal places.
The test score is 0.112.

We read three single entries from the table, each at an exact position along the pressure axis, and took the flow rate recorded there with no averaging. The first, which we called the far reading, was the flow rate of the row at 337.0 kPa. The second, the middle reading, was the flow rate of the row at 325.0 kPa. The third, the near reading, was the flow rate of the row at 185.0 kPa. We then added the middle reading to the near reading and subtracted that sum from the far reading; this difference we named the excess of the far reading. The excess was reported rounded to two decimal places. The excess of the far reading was -1.52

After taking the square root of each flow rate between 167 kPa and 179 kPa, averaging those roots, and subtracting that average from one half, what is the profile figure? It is -0.737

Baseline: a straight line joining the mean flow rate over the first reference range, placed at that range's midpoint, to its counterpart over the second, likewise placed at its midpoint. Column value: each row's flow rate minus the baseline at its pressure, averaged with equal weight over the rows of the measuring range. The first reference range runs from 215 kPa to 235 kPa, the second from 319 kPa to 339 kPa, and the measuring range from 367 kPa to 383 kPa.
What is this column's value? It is -0.16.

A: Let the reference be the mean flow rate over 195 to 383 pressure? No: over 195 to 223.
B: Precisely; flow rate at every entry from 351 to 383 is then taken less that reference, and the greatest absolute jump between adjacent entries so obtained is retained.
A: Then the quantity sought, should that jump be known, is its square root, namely 0.31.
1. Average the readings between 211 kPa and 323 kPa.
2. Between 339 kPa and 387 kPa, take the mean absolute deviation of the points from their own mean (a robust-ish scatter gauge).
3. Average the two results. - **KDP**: 0.808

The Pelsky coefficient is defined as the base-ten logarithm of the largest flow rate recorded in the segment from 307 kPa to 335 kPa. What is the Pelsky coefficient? 0.188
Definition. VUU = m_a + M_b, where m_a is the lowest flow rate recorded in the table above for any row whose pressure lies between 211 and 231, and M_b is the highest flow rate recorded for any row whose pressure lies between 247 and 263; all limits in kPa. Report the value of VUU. 3.04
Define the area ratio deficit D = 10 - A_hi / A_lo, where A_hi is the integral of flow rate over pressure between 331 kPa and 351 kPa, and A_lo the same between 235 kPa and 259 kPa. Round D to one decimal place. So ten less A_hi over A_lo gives 9.2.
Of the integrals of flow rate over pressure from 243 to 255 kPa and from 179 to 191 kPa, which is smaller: 18.3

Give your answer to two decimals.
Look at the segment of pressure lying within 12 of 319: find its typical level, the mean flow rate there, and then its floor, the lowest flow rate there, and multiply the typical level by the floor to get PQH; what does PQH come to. 2.20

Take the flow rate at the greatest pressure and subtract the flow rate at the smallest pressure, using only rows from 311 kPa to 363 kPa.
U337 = -0.21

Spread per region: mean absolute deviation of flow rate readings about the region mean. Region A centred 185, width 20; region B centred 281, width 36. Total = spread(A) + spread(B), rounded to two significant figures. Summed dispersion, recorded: 0.065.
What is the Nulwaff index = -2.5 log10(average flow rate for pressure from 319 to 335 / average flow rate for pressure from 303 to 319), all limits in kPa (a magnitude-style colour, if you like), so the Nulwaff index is 0.027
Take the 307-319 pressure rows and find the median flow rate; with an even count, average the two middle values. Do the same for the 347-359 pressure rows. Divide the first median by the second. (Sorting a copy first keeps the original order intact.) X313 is 1.09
